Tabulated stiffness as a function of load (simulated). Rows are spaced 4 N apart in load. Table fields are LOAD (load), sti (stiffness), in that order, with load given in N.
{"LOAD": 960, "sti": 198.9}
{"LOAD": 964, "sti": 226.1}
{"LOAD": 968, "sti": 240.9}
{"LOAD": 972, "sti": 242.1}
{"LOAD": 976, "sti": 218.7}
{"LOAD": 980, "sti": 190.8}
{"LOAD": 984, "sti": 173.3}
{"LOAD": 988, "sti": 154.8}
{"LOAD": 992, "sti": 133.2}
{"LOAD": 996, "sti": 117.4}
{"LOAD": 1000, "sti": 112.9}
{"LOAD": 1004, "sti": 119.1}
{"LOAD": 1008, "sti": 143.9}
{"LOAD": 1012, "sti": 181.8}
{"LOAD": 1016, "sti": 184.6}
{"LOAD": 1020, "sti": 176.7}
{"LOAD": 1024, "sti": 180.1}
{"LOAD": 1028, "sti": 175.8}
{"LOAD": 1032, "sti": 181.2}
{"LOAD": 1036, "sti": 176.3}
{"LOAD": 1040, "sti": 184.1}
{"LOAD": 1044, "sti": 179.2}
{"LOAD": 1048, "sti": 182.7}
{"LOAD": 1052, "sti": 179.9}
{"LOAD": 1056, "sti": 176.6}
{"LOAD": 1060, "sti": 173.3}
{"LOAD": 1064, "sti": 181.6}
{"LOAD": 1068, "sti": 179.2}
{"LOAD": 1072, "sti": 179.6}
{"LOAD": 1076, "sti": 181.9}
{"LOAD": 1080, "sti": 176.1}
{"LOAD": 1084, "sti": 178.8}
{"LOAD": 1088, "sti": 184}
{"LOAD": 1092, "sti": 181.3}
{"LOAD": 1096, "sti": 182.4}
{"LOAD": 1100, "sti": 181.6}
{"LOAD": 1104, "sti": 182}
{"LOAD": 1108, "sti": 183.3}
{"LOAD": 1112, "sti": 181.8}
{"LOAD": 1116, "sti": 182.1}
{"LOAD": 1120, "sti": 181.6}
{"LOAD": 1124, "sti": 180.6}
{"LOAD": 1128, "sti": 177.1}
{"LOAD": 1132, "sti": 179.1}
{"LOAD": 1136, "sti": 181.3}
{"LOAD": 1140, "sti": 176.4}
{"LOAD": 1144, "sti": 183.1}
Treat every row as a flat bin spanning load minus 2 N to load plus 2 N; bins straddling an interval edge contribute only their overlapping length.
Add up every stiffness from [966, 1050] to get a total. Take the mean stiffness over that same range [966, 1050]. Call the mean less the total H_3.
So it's -3476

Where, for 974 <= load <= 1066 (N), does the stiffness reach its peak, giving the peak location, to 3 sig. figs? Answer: 976 N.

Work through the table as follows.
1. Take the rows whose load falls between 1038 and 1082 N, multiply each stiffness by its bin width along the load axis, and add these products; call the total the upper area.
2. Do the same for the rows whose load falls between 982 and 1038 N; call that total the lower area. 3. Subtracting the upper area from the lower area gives 948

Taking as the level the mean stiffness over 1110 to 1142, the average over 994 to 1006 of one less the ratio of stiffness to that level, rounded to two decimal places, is 0.35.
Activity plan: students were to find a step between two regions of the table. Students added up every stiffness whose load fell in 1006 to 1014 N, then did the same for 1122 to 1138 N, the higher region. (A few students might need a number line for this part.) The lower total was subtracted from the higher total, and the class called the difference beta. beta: 392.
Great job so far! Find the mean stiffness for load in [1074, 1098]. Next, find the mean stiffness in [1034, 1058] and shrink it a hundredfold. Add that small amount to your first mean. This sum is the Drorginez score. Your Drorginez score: 182.5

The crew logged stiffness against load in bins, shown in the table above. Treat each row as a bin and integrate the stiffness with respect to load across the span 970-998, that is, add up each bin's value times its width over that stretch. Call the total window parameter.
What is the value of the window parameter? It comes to 4921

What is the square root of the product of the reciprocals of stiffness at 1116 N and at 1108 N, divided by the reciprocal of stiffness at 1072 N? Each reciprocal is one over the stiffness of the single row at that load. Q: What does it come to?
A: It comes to 0.98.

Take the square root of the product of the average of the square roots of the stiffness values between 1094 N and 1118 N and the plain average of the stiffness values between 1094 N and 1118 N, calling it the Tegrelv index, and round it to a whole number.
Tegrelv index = 50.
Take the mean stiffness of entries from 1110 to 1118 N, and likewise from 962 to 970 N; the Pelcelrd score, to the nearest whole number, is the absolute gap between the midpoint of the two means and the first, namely 26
